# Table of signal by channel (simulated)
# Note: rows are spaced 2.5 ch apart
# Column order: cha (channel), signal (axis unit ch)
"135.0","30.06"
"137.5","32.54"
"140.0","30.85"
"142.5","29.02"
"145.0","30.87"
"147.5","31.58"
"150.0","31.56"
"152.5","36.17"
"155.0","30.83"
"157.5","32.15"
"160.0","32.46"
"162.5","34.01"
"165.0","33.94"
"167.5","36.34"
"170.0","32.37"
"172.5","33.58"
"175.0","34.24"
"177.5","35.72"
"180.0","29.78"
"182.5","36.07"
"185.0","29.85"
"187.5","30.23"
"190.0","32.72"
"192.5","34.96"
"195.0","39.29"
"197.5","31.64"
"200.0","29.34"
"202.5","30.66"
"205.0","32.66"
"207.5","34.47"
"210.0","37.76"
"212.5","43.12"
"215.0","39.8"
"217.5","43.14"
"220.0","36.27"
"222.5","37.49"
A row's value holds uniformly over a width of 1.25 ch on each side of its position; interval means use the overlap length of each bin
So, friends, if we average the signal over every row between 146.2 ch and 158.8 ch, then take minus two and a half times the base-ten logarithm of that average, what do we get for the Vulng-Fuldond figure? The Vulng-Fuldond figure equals -3.78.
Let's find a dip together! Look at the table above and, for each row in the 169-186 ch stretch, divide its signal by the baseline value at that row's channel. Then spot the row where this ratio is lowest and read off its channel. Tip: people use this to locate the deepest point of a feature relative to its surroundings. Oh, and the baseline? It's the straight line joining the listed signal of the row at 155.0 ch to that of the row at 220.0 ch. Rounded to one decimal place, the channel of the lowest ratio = 185.0 ch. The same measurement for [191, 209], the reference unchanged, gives 200.0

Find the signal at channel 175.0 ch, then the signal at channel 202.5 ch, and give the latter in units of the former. 0.90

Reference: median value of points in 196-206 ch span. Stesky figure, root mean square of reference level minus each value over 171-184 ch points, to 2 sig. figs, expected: 3.5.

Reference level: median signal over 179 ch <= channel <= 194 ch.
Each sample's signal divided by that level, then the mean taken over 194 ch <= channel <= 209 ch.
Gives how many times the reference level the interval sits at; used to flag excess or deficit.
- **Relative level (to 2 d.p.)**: 1.05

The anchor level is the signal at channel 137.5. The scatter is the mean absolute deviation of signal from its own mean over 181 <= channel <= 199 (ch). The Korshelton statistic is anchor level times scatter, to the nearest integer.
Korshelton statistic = 90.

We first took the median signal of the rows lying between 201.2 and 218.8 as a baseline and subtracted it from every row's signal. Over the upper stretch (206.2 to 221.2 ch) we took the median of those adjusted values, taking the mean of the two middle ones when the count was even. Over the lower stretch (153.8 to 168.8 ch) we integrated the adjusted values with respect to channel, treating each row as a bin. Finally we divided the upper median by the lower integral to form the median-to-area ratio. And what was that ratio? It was -0.015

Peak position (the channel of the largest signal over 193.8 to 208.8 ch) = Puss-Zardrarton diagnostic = 195.0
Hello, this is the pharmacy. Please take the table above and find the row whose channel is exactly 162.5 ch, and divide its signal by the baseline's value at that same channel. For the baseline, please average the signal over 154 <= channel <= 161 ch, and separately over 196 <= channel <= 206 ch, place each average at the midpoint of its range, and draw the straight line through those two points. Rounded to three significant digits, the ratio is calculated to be 1.07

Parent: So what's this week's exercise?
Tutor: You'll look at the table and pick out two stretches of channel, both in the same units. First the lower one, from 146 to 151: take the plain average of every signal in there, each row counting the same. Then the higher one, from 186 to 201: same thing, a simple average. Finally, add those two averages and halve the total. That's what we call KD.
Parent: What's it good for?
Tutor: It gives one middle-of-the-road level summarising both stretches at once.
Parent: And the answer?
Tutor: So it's 32.3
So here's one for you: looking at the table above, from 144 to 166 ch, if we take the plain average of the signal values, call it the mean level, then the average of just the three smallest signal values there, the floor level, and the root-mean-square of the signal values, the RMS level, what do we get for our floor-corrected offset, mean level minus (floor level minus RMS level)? 34.2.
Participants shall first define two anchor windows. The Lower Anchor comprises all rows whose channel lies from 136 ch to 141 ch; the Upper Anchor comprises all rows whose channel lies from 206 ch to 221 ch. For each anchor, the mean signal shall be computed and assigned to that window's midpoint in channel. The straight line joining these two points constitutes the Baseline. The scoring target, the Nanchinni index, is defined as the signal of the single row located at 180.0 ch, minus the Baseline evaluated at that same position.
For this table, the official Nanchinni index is -6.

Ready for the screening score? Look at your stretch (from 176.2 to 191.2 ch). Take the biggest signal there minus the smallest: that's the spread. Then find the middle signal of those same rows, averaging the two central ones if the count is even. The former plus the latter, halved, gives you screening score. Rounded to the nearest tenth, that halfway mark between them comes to 18.9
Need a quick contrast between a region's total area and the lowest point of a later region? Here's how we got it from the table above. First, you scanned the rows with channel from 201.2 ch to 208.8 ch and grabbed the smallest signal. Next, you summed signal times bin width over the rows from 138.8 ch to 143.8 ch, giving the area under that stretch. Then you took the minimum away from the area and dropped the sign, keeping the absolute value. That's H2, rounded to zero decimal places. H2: 119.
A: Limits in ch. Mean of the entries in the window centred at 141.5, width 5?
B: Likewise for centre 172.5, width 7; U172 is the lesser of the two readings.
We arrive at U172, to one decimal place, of 29.9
